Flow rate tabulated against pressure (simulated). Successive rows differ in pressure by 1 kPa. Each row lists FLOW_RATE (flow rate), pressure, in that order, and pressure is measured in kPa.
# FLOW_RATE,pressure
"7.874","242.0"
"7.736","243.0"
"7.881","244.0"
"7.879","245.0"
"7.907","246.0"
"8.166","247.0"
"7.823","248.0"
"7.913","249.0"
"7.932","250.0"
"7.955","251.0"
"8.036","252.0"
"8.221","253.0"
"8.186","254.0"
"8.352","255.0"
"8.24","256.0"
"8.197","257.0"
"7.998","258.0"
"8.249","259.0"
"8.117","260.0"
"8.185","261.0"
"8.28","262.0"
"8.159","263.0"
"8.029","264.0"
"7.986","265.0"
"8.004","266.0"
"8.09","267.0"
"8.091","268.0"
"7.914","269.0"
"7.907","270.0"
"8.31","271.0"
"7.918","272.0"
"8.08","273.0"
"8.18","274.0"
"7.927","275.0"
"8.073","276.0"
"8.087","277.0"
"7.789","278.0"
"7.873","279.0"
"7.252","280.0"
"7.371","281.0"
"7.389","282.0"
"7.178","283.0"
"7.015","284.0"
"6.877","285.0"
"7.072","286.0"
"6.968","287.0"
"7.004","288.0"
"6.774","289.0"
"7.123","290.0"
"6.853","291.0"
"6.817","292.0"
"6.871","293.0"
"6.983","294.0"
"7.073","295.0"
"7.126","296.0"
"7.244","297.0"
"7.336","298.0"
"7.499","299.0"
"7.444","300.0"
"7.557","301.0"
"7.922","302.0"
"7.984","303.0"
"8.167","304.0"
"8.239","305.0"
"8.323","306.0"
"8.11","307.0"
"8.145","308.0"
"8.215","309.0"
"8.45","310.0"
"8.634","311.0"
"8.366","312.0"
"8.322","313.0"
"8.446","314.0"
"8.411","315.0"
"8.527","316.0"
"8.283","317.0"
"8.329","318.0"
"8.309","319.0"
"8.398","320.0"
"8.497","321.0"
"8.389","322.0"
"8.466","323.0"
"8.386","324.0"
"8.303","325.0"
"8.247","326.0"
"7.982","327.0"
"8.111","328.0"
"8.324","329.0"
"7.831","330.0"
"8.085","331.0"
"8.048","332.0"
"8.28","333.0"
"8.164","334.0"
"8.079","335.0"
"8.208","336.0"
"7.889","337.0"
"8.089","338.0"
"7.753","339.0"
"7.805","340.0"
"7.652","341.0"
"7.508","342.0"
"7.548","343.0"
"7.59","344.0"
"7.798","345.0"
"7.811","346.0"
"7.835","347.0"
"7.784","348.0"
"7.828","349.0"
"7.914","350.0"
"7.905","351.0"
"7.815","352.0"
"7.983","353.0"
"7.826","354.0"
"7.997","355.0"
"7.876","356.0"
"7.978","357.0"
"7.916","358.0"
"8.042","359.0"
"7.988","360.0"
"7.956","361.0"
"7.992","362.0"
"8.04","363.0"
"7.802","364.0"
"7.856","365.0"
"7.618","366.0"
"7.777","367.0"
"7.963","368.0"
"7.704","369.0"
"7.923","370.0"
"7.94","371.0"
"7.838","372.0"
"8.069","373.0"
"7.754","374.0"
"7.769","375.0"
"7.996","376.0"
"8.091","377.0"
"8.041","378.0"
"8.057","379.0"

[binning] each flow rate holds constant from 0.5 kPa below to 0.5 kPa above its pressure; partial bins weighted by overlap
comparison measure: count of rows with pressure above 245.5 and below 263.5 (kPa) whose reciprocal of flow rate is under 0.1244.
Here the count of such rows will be 11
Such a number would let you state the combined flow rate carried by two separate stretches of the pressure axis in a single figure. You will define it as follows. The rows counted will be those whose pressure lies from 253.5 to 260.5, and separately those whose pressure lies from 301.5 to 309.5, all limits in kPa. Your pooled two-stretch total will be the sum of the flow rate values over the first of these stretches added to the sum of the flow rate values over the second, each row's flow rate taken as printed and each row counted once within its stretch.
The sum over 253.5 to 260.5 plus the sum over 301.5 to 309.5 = 122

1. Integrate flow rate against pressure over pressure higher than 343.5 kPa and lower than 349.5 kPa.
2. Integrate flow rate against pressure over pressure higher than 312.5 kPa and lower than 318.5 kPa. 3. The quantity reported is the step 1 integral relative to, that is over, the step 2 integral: 0.93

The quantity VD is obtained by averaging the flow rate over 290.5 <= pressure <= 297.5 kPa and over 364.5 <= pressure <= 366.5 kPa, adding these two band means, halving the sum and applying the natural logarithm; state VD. 1.997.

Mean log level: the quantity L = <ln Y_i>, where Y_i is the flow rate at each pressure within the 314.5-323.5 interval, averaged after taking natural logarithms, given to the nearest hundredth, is 2.13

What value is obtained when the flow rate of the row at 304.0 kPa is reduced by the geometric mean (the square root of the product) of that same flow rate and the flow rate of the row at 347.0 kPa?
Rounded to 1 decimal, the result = 0.2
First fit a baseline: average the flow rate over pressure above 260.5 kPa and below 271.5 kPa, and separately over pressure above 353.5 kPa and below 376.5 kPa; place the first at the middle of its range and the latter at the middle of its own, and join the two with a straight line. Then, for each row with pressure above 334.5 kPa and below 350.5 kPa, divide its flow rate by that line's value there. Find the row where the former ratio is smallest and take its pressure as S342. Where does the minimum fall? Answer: 342.0 kPa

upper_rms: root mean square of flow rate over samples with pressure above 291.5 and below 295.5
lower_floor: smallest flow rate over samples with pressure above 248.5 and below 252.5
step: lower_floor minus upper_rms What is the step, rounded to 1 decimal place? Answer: 1.0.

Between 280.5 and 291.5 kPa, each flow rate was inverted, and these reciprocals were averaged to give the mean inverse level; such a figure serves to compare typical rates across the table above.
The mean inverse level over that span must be 0.142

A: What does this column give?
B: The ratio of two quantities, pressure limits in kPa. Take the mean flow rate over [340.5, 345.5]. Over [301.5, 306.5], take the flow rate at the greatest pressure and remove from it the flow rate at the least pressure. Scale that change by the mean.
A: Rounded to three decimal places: 0.053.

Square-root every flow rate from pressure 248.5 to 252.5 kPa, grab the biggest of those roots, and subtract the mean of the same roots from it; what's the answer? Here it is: 0.014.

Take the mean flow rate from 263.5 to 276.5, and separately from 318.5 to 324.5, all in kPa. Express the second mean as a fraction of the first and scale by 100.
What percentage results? 105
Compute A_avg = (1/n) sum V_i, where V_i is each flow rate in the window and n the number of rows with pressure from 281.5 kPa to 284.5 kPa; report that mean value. 7.2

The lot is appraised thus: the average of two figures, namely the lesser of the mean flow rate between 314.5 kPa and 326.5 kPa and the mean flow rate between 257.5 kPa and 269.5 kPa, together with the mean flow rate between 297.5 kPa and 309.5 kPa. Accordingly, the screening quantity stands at 8.0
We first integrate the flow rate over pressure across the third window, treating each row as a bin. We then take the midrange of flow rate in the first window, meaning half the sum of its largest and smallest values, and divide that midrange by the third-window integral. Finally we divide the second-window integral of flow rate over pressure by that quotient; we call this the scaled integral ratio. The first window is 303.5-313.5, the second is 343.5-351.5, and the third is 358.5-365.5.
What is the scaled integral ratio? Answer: 415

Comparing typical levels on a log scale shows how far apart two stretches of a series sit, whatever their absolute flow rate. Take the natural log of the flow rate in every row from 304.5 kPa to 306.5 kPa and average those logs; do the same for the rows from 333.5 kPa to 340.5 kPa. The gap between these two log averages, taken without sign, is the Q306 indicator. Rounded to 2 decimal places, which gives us 0.03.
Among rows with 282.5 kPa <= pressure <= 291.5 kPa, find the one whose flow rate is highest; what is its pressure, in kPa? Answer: 283.0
